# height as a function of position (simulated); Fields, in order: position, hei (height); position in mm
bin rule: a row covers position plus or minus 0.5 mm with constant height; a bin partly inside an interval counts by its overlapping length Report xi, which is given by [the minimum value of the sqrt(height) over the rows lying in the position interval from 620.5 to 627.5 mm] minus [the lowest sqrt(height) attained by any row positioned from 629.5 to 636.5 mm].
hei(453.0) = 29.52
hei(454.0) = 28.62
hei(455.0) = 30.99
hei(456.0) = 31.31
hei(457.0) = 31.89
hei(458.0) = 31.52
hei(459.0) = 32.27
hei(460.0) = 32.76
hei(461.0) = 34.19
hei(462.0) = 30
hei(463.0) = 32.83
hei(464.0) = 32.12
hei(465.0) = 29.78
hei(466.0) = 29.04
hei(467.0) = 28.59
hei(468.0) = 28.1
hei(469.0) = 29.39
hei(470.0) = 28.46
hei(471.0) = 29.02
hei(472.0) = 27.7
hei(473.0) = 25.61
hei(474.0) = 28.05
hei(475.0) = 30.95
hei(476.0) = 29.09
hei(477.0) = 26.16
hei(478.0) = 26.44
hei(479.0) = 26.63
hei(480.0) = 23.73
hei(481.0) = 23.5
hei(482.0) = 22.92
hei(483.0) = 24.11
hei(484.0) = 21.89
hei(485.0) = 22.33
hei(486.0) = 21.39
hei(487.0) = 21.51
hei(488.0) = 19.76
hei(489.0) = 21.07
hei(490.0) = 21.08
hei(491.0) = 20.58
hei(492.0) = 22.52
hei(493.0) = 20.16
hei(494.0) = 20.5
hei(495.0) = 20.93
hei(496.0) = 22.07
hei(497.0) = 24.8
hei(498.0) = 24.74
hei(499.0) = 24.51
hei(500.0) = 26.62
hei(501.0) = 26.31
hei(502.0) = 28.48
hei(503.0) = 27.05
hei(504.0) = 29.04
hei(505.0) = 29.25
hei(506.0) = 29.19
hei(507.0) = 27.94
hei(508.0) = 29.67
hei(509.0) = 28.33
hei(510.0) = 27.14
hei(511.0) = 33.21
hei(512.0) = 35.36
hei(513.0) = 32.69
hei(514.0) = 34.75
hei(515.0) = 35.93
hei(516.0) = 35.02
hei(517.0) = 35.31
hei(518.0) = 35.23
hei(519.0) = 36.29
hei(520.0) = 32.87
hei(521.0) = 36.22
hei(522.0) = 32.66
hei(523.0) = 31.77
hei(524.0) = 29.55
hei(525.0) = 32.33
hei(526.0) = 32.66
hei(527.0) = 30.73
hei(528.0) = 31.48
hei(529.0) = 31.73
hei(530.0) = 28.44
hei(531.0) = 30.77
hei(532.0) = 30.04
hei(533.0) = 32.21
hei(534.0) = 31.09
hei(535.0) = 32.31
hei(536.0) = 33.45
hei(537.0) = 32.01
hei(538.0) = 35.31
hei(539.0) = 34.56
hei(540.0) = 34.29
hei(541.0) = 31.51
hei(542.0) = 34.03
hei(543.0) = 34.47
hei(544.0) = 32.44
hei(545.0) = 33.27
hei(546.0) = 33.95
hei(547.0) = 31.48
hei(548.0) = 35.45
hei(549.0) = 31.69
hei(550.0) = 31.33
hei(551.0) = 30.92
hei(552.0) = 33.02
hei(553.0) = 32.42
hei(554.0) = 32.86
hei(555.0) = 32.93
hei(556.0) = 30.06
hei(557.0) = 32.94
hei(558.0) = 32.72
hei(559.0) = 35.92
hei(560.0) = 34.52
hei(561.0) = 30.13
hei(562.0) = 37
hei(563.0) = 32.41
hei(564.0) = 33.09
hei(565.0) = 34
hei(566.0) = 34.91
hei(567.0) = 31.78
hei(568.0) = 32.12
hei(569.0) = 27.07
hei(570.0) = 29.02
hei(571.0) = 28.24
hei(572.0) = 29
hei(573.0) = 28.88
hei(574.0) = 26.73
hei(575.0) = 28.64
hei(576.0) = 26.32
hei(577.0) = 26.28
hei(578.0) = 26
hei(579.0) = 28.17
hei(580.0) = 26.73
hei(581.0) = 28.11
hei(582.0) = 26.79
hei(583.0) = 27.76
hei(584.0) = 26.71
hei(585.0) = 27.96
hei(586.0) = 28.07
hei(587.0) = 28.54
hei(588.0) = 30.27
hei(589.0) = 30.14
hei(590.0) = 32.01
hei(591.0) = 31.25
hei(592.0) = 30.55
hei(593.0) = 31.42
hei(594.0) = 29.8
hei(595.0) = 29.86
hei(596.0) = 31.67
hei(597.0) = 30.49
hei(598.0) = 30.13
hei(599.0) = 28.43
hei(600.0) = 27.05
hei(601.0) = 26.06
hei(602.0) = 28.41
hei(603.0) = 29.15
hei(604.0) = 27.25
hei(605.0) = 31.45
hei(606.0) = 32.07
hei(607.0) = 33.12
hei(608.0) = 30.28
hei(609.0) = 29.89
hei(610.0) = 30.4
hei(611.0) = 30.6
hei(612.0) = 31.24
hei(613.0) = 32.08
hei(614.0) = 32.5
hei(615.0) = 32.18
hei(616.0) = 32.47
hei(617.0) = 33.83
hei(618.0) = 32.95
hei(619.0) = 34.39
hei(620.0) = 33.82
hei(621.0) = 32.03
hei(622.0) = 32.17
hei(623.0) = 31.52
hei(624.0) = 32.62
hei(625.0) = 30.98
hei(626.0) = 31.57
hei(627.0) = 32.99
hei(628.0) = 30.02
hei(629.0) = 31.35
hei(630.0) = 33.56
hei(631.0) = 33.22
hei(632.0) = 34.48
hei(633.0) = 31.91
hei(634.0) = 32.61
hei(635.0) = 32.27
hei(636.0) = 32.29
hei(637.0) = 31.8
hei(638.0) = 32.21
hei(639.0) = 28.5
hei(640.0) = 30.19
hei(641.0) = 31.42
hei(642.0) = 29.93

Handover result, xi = -0.08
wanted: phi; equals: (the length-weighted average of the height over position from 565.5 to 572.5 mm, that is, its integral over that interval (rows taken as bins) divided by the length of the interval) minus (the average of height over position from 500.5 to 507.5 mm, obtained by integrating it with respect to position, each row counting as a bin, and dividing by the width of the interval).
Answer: 2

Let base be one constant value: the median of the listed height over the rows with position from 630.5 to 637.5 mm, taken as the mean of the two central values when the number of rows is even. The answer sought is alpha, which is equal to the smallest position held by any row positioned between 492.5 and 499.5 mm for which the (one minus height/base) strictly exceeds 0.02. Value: 493.0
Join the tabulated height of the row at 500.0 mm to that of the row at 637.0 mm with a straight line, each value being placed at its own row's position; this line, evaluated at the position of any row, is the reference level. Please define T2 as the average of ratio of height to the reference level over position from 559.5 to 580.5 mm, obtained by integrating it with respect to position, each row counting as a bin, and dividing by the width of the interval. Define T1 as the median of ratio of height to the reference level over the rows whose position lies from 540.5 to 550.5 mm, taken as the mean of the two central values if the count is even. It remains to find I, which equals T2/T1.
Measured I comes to 0.89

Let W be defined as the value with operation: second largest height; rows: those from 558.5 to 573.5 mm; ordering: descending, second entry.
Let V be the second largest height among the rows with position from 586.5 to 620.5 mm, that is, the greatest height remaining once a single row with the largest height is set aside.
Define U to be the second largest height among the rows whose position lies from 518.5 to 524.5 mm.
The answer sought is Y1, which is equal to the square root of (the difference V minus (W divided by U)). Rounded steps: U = 36.22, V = 33.83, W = 35.92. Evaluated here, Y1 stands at 5.73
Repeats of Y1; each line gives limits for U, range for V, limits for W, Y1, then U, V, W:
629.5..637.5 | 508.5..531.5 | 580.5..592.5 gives 5.94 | 33.56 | 36.22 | 31.25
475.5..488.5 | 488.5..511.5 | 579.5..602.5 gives 5.34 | 26.63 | 29.67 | 31.67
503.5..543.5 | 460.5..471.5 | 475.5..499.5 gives 5.67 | 36.22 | 32.83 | 26.63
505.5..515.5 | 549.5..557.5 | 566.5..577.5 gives 5.66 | 35.36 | 32.94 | 31.78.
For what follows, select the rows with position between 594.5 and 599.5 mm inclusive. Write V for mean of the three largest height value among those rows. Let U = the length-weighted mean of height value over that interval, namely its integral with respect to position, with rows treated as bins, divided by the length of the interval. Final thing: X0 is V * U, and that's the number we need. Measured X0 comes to 926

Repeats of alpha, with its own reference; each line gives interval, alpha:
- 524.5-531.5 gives 527.0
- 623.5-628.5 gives 625.0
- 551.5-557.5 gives 556.0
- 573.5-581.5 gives 574.0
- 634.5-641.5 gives 639.0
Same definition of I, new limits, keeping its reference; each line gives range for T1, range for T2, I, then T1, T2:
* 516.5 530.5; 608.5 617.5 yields 0.87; 1.18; 1.03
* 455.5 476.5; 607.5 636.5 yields 0.87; 1.18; 1.03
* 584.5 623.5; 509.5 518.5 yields 1.23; 1.01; 1.25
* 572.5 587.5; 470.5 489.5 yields 1.03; 0.93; 0.96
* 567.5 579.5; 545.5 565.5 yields 1.20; 0.96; 1.15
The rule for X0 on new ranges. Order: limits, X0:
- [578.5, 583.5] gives 771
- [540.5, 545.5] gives 1124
